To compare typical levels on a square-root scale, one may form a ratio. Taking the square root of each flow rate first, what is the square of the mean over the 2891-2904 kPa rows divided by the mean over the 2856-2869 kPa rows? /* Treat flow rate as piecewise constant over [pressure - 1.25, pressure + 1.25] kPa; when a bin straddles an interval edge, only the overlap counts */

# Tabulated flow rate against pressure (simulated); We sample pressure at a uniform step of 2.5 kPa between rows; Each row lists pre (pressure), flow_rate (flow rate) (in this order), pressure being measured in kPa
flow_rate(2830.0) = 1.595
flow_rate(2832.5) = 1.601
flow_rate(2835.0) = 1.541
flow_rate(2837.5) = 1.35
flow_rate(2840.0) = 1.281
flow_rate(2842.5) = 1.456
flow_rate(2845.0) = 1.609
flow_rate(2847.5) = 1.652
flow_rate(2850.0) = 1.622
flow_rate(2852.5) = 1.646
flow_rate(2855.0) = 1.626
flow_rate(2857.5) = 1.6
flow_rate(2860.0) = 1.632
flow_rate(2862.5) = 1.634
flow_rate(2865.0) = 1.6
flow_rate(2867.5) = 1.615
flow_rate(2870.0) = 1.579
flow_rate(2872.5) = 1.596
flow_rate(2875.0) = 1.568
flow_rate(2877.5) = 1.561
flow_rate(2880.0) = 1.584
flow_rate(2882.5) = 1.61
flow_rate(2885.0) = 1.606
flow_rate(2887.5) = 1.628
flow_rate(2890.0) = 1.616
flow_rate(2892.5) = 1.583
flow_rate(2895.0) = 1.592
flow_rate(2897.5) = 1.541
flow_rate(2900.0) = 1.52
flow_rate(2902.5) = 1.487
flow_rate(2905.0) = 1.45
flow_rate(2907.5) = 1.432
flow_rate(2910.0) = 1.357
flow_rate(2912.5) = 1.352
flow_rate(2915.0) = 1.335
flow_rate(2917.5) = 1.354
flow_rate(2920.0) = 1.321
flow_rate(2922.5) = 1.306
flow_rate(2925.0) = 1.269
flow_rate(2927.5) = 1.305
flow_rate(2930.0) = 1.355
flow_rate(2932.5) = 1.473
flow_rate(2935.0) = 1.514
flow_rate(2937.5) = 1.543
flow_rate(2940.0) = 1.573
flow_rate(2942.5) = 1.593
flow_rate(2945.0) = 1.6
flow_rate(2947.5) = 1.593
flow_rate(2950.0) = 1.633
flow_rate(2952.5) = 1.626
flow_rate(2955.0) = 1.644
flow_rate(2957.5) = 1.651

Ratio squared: 0.96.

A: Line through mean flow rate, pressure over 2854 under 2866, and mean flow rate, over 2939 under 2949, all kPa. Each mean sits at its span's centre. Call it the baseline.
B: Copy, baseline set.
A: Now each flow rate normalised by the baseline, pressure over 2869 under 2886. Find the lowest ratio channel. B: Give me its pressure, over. 2877.5 kPa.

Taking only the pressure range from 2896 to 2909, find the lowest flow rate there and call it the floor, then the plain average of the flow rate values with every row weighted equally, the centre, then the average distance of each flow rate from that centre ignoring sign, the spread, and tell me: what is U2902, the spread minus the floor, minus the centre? -2.9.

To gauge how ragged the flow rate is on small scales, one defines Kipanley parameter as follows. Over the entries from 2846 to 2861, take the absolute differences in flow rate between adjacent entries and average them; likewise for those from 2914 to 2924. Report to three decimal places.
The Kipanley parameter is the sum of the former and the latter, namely 0.049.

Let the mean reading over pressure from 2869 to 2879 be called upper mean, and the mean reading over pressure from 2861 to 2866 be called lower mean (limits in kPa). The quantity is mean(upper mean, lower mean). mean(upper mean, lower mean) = 1.60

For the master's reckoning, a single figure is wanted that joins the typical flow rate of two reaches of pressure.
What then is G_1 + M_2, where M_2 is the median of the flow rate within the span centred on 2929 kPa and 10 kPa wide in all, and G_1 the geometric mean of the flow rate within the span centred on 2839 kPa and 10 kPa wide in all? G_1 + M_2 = 2.73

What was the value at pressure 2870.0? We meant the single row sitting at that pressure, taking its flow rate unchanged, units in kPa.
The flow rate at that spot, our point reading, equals 1.579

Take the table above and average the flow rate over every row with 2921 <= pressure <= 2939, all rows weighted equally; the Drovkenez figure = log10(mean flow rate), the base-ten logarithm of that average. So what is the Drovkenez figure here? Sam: 0.145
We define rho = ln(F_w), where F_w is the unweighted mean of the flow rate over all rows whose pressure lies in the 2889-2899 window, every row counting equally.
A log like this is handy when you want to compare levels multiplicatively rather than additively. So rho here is 0.46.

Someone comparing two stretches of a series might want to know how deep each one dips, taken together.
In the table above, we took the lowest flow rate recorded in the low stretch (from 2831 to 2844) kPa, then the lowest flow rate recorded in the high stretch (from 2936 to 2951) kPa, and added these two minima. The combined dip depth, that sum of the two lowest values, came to 2.82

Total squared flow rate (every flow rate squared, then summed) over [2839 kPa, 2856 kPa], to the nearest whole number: 17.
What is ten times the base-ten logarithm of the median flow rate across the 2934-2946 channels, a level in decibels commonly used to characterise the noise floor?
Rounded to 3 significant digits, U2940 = 1.97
